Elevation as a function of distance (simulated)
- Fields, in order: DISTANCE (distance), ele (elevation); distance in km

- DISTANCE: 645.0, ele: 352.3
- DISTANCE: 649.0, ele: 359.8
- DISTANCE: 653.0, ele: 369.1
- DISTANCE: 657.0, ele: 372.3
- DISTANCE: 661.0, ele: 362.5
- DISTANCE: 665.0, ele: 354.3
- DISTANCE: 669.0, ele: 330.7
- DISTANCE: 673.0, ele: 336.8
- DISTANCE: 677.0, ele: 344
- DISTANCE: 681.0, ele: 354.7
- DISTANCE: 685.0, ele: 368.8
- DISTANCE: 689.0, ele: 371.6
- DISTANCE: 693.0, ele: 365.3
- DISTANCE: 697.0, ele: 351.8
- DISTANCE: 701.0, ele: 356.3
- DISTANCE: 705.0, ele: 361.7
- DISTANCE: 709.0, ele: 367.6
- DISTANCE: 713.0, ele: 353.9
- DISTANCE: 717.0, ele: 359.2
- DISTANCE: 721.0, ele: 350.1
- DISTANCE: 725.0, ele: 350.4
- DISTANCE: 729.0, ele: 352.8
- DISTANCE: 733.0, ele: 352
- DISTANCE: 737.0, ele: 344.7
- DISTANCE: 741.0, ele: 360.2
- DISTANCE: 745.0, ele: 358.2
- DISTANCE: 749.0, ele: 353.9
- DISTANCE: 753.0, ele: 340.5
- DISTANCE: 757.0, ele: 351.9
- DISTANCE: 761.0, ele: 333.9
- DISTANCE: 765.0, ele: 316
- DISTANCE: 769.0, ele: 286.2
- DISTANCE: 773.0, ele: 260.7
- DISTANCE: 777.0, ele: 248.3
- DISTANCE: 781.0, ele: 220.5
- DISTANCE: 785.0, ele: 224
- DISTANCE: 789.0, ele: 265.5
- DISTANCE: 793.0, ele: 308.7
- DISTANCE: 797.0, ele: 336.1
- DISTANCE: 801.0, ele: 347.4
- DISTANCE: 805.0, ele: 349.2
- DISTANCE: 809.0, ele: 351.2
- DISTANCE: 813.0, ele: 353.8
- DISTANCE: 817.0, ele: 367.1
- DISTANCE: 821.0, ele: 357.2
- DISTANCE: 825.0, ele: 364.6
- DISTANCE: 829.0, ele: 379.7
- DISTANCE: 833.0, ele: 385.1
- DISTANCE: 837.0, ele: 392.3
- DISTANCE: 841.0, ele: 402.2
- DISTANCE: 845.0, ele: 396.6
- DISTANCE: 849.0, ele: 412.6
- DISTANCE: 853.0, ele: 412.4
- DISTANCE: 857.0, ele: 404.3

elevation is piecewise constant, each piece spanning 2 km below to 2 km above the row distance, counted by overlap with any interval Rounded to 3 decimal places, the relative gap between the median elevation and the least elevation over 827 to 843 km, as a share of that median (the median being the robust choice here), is 0.023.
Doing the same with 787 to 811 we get 0.223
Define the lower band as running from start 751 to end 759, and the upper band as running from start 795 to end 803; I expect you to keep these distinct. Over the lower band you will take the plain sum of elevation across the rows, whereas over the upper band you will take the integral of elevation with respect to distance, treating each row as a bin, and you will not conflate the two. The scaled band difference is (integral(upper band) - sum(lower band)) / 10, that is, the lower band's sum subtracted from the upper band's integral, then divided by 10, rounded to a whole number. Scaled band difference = 204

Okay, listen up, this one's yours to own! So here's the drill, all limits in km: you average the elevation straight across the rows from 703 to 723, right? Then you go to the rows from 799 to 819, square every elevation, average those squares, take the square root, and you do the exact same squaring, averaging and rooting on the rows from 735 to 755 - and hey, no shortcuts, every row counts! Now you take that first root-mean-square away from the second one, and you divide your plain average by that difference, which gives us -161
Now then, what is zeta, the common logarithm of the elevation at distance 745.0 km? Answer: 2.55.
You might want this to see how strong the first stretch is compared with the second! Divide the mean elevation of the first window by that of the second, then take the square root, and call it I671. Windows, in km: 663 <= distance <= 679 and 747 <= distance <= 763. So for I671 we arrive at 0.99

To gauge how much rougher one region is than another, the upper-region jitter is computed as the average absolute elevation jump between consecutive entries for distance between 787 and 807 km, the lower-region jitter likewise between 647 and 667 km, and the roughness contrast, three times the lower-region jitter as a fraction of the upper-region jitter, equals 1.1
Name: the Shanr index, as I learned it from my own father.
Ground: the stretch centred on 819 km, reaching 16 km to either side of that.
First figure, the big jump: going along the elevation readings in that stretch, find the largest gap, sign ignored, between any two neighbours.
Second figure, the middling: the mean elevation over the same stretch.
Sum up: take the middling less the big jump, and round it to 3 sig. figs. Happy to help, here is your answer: 348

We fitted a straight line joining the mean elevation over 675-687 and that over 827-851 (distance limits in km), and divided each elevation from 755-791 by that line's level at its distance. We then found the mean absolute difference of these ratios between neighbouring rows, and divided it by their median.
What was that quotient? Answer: 0.085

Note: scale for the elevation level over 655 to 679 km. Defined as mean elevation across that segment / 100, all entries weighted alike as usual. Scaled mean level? 3.50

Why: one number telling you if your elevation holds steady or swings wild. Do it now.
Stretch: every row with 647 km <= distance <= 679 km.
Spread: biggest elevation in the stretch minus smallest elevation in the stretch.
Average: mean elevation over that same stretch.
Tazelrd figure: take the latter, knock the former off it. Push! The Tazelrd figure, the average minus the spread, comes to 312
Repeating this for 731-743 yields 337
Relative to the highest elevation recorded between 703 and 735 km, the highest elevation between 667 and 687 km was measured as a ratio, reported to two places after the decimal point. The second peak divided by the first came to 1.00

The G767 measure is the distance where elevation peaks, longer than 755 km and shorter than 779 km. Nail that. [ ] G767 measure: 757.0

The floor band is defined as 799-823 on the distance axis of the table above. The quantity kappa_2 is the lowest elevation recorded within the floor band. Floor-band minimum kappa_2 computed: 347.4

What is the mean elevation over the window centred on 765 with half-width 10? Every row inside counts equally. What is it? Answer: 310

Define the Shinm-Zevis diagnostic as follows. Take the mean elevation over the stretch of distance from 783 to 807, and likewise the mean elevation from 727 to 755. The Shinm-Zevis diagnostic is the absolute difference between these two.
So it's 47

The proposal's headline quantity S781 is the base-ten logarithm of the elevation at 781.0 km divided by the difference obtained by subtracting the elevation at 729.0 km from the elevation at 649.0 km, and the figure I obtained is 1.5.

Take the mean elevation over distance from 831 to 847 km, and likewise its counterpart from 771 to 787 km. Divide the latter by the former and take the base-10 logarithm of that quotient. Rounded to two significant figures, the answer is -0.22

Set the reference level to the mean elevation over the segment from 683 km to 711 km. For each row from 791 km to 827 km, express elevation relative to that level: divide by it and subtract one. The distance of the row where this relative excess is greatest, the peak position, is 817.0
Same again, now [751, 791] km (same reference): 757.0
